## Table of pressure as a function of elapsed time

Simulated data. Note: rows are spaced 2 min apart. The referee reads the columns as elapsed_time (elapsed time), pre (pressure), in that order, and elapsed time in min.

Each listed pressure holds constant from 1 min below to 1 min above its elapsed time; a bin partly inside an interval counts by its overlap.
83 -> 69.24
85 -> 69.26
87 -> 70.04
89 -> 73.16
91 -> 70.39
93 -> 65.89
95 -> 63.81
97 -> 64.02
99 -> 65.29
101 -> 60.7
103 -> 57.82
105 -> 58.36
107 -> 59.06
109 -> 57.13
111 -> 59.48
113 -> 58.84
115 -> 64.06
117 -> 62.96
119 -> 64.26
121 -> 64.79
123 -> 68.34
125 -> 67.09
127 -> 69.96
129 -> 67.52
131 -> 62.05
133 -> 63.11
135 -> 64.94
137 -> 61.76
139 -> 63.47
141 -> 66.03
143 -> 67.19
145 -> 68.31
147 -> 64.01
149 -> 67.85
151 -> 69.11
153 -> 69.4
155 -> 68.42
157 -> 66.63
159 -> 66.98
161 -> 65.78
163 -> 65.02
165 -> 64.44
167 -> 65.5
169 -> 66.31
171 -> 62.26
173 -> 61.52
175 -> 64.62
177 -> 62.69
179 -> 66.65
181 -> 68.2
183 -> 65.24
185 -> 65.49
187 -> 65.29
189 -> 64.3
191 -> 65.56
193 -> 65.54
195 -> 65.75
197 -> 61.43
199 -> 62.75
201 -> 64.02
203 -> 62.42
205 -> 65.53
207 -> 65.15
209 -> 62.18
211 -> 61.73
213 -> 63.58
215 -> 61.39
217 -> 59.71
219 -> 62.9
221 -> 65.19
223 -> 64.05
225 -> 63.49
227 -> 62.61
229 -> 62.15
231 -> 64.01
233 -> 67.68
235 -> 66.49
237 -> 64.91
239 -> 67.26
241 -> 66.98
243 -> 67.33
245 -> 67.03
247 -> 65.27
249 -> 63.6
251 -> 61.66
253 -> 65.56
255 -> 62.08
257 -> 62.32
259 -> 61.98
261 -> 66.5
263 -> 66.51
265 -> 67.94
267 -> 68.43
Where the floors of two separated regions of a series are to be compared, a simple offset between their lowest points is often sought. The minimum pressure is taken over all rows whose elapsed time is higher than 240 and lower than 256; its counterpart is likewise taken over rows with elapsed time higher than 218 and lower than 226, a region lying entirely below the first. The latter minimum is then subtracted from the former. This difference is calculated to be -1.2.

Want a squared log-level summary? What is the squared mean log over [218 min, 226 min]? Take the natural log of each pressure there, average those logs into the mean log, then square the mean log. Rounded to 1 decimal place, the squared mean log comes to 17.3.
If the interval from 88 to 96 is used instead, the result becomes 17.8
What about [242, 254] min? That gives 17.4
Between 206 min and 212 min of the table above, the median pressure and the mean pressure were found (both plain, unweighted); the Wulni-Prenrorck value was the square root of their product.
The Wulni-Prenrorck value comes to 63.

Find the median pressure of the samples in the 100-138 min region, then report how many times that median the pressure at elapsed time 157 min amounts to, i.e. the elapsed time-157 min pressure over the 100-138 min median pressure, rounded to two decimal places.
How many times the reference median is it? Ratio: 1.06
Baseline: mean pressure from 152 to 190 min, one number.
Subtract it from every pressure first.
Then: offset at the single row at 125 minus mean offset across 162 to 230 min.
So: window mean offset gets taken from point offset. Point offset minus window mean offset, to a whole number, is 3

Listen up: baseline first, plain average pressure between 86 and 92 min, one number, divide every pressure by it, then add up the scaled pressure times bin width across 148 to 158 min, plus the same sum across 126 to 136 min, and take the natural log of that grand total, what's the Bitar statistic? 2.93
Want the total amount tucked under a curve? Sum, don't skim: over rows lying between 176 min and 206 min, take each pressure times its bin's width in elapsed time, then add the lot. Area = 1942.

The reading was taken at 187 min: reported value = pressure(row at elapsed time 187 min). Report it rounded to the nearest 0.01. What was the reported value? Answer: 65.29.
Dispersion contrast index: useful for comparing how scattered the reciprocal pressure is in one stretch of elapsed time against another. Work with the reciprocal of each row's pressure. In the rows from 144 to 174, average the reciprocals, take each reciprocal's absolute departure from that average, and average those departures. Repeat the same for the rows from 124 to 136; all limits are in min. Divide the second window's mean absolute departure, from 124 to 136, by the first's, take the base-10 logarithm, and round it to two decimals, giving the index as 0.11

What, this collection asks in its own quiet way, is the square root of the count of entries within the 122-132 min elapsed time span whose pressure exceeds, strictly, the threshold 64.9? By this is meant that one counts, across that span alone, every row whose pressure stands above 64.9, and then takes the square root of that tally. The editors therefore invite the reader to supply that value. 2.0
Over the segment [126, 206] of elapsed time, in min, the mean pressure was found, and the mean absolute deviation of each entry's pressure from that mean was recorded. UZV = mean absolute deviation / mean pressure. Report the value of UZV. 0.027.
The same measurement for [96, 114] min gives 0.036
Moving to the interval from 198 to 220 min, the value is 0.020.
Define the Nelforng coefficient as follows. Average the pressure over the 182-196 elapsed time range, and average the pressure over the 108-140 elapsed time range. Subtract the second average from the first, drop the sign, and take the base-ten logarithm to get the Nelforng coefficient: 0.2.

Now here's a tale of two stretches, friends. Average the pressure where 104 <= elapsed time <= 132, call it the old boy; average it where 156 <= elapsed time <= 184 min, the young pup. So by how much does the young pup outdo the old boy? 2.0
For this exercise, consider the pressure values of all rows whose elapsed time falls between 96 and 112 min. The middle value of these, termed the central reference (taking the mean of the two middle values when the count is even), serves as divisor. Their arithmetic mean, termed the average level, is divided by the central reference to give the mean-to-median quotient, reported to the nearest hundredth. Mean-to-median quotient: 1.02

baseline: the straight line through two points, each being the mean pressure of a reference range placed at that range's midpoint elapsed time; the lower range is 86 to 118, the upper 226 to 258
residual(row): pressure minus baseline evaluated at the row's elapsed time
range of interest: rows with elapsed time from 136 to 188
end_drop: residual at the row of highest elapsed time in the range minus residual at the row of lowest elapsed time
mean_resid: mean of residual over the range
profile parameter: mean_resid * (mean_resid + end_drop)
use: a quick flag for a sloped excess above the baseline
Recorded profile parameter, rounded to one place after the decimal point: 8.7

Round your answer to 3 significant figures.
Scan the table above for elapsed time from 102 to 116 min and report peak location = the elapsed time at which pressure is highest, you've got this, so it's 115 min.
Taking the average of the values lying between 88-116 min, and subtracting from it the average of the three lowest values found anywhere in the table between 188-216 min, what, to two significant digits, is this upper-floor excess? 1.2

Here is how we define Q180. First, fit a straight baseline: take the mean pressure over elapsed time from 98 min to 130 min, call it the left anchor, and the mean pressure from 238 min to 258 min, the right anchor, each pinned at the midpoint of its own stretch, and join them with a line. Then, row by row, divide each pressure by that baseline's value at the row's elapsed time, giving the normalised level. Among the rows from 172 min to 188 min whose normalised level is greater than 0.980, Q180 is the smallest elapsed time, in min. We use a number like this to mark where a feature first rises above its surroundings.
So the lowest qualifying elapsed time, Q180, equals 175 min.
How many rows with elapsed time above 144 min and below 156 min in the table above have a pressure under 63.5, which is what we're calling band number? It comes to 0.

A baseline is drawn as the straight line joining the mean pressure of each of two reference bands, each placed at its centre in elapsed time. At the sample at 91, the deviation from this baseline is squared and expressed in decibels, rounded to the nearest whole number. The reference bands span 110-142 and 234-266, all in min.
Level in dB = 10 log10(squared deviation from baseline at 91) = 16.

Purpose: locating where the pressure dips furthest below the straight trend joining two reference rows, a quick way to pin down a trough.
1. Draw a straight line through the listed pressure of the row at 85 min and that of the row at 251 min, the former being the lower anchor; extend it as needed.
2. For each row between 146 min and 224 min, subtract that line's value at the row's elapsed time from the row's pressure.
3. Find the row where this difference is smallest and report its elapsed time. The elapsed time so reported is 173 min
